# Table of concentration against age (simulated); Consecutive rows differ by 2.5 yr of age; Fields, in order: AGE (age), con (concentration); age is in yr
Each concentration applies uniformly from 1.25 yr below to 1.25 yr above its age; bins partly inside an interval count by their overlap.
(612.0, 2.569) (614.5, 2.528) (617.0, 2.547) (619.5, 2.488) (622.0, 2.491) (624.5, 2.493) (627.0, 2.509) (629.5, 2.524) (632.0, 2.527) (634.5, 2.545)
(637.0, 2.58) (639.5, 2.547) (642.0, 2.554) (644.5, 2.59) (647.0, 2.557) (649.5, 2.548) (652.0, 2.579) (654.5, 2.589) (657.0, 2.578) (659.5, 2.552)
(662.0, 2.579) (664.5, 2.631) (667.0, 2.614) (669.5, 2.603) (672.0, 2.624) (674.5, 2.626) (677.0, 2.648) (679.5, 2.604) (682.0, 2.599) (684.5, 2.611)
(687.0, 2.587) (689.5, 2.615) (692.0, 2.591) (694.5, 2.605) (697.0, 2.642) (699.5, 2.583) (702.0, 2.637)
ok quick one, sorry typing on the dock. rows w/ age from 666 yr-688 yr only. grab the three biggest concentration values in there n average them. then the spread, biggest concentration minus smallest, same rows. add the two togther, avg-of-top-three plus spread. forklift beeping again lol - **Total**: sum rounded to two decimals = 2.69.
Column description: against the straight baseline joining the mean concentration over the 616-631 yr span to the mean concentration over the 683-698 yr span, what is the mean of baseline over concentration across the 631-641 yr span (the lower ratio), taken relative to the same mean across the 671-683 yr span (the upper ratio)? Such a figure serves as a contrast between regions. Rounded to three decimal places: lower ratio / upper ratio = 1.003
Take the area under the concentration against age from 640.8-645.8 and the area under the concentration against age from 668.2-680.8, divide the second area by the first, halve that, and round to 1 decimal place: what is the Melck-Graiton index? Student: 1.3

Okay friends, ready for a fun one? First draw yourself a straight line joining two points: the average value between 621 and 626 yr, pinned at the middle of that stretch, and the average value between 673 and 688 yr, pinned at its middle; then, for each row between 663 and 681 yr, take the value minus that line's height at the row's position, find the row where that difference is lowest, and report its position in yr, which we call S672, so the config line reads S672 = 679.5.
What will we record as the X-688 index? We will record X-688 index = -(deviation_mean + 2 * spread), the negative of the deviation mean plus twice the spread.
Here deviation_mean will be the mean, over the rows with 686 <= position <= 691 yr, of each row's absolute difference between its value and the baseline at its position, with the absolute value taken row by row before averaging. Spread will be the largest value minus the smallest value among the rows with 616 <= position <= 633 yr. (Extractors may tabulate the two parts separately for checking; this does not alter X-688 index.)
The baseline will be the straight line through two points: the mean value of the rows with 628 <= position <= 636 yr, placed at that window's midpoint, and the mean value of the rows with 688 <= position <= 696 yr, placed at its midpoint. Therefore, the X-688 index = -0.131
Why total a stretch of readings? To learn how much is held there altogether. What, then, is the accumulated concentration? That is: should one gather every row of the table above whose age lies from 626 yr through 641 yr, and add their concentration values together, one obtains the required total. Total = 15.2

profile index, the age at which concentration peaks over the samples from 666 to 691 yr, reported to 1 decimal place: 677.0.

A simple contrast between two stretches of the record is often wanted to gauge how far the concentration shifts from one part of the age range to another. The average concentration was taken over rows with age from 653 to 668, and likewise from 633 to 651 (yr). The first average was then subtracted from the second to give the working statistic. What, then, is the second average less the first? -0.03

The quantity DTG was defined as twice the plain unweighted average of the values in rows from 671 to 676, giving 5.25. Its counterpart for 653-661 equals 5.15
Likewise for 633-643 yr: 5.11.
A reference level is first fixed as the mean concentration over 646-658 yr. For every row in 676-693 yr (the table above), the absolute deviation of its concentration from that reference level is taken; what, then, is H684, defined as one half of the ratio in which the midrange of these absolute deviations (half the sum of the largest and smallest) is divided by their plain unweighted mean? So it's 0.63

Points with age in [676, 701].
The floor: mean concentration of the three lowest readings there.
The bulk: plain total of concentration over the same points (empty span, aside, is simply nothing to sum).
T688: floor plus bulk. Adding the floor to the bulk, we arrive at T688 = 28.7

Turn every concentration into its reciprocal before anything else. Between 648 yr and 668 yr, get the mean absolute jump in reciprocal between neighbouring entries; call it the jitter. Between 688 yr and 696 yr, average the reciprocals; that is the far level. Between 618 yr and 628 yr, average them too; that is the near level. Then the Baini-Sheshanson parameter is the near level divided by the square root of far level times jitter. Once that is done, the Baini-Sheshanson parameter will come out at 10.6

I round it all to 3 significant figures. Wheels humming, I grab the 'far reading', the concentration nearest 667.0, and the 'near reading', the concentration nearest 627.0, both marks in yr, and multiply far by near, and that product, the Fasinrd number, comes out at 6.56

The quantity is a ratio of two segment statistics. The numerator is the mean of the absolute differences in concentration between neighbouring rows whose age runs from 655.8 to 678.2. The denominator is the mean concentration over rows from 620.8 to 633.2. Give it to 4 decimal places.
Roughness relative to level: 0.0089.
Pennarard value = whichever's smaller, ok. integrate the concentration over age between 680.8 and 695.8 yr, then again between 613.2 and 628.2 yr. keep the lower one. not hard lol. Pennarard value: 37.6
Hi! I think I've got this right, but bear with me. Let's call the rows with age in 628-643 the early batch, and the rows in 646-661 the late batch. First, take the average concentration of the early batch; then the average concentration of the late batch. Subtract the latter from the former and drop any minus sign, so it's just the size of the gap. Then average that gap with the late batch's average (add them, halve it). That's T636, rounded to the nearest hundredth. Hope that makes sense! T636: 1.29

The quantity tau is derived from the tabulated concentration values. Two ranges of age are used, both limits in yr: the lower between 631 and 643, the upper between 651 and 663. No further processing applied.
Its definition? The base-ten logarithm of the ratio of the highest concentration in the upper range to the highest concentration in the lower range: 0.0015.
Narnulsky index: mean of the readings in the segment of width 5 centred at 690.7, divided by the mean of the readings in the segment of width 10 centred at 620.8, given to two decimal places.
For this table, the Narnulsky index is 1.04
